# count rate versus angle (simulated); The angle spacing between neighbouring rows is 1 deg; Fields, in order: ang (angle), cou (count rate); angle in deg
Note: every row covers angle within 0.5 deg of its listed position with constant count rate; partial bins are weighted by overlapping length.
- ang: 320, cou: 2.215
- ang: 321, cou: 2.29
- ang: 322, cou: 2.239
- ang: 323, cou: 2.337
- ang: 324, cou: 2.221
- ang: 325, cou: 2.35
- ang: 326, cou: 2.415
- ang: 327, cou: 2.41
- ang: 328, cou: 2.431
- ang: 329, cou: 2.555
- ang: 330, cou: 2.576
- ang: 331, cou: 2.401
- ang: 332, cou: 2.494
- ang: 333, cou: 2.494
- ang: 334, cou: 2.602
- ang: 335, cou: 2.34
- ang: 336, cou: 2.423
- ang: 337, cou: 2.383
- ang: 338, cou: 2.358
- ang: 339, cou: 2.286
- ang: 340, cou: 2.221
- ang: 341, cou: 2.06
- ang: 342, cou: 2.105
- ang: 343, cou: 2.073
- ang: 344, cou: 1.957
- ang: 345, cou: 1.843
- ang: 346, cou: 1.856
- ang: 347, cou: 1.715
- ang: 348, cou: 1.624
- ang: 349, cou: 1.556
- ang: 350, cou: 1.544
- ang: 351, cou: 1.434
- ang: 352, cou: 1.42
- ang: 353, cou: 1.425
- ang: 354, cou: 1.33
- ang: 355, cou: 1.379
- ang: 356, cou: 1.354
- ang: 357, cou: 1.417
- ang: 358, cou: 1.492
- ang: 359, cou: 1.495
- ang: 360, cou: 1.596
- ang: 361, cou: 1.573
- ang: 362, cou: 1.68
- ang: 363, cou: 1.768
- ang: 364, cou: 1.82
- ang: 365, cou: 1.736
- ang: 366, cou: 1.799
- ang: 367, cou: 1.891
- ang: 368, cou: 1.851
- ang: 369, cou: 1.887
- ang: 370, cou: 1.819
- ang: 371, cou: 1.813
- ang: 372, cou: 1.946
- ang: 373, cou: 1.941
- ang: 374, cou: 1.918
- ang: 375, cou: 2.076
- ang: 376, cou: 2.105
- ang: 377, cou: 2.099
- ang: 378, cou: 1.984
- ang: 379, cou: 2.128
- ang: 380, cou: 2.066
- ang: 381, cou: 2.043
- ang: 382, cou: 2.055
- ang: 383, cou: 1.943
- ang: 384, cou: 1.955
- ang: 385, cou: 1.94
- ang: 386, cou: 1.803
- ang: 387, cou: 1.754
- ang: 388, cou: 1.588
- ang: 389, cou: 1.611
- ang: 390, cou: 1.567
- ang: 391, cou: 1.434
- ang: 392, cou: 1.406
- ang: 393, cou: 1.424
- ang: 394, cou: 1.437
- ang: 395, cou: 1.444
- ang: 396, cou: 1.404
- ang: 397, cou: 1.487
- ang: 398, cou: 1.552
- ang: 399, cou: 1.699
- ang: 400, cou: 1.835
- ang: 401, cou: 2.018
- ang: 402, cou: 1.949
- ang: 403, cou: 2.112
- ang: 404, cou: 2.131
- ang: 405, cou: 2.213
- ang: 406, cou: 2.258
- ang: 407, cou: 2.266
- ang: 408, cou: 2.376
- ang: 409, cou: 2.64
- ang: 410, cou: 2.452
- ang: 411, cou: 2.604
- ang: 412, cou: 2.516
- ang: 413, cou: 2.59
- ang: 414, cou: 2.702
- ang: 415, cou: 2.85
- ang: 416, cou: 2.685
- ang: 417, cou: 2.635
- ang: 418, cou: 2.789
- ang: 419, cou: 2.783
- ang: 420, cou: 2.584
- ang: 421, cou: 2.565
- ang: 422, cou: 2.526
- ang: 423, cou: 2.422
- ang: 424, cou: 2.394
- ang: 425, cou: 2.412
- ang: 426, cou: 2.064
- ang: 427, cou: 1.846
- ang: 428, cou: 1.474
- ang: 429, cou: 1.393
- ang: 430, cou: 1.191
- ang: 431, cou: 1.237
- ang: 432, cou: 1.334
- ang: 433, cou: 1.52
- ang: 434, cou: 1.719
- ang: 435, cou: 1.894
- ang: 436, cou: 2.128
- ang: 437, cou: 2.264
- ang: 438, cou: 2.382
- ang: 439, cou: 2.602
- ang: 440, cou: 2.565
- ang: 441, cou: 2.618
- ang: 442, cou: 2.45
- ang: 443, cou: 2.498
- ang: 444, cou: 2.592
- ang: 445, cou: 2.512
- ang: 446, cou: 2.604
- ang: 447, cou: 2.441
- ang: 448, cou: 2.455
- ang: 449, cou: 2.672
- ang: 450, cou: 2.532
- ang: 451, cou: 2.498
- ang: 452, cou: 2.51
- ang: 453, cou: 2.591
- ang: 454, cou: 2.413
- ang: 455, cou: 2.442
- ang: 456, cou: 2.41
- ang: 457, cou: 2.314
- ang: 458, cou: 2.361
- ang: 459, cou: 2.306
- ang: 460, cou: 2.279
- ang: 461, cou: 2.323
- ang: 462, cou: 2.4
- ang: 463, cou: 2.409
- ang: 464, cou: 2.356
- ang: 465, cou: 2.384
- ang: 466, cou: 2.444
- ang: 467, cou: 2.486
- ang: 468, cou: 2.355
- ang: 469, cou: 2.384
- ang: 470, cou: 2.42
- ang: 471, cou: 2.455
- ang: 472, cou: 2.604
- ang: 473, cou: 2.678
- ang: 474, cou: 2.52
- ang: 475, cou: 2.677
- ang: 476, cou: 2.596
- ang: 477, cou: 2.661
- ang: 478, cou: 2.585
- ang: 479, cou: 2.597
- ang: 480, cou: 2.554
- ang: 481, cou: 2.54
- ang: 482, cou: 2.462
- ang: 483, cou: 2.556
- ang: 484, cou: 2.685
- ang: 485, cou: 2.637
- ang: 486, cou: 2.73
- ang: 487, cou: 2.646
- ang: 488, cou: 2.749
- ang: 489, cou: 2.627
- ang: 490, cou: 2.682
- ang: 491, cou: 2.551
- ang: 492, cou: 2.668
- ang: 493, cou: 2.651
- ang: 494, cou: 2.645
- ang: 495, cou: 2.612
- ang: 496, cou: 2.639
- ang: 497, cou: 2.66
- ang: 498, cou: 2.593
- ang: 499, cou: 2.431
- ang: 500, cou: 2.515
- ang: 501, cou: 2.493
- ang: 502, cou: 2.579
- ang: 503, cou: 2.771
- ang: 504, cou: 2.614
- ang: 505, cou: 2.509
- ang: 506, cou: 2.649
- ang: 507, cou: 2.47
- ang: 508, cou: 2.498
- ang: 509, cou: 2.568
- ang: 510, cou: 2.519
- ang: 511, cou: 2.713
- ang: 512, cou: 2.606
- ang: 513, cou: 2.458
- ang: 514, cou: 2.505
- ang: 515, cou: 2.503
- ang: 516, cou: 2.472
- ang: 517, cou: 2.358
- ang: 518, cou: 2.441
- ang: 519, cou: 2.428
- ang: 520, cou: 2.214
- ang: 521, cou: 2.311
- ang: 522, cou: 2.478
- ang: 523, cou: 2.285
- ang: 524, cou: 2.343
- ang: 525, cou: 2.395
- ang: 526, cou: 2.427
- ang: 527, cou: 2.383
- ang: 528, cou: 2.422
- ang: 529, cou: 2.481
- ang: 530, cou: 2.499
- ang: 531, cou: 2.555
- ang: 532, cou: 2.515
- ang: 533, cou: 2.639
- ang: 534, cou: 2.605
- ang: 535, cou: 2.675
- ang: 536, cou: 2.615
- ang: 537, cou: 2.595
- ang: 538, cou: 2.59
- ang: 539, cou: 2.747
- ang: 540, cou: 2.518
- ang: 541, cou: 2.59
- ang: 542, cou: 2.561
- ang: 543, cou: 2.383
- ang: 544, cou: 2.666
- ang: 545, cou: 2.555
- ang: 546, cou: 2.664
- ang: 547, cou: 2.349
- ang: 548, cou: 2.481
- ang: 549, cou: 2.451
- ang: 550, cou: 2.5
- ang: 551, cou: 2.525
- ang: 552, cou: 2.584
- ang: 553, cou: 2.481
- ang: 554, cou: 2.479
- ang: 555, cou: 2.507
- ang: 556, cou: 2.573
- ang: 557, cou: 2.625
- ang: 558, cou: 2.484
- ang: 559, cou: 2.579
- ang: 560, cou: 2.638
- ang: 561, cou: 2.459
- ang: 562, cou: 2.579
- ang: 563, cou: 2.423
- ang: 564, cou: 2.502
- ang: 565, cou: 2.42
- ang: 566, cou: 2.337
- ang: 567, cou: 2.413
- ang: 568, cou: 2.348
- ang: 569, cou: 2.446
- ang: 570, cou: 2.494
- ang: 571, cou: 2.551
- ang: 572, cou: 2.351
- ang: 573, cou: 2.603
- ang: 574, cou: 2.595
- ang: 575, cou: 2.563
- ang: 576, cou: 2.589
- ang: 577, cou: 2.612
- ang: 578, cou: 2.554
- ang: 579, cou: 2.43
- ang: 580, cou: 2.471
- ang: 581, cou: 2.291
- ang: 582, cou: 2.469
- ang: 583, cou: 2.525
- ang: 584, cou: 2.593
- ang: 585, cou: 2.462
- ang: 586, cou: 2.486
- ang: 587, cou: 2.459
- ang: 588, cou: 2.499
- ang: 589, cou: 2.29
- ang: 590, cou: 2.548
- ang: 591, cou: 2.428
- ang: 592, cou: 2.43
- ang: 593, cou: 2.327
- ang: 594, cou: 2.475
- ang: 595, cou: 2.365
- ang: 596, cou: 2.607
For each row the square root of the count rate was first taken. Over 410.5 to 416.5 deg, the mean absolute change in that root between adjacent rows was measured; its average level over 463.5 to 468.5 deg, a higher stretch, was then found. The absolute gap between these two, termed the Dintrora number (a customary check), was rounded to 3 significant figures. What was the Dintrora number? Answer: 1.51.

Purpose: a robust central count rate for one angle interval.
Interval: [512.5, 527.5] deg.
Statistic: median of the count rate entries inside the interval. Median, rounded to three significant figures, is 2.43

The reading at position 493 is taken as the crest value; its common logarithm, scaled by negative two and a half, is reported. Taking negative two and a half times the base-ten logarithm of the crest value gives -1.06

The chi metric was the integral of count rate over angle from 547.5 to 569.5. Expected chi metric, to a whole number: 55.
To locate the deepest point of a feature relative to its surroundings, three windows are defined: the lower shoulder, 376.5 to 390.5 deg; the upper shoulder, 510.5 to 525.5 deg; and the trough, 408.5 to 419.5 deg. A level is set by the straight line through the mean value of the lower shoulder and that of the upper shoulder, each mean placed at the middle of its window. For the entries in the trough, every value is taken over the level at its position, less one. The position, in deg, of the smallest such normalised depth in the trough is 410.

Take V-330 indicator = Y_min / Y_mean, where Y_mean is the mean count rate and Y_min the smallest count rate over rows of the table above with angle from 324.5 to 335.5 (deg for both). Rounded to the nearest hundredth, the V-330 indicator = 0.95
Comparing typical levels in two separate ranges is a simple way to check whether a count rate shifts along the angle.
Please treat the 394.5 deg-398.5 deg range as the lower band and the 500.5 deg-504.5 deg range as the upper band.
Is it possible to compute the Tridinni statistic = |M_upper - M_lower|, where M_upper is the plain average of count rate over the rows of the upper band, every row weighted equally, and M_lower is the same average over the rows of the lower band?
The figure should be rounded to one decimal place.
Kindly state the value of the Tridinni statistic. 1.1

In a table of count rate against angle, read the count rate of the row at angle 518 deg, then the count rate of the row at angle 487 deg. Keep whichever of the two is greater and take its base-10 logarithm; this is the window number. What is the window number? 0.423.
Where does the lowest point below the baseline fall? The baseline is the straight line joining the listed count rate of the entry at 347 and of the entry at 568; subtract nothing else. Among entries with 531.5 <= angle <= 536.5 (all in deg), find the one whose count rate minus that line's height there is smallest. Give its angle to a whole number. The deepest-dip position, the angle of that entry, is 532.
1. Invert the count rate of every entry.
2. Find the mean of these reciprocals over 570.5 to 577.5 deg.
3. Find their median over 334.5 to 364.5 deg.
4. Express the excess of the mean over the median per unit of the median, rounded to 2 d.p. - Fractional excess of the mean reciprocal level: -0.33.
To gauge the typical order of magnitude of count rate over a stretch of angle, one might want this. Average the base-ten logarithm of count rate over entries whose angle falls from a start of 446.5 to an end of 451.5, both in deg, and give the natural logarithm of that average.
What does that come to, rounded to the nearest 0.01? -0.91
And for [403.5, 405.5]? -1.09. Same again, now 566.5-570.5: -0.96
